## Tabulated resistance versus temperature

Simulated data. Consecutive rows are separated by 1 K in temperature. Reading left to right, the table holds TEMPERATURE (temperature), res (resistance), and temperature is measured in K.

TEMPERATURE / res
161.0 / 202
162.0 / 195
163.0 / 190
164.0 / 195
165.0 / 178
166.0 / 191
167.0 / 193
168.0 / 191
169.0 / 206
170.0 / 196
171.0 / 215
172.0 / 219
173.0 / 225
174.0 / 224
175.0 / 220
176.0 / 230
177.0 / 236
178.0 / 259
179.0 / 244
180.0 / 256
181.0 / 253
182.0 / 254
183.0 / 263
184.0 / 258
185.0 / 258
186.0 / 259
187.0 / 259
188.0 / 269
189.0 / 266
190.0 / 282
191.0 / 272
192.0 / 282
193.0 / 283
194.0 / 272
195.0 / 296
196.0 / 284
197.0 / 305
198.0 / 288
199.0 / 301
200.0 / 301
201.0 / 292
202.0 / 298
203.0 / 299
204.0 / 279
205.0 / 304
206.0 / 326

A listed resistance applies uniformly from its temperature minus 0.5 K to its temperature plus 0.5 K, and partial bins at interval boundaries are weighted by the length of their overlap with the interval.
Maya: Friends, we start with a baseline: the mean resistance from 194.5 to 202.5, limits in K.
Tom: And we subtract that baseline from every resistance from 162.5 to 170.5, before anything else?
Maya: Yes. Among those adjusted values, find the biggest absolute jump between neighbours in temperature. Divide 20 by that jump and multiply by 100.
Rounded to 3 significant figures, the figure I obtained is 118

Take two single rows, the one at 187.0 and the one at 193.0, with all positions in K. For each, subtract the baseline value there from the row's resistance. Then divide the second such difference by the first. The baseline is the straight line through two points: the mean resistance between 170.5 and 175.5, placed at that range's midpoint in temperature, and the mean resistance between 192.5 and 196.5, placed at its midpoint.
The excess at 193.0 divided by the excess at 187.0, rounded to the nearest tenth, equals -1.3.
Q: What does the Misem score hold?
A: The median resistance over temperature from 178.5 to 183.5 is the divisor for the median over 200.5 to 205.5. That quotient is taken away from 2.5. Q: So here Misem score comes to 1.33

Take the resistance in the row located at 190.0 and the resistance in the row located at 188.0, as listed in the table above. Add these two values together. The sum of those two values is 551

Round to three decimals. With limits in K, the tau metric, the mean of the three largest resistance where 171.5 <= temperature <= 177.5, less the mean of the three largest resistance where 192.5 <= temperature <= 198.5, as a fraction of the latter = -0.223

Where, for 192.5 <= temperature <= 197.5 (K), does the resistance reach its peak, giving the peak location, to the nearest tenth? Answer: 197.0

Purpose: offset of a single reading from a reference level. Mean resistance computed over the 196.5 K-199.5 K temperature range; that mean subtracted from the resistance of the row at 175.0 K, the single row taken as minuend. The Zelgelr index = -78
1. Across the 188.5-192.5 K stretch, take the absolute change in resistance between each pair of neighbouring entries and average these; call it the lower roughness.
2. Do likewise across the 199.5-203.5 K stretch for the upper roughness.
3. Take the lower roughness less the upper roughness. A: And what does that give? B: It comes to 6.7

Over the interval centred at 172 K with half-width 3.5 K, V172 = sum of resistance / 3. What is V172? 502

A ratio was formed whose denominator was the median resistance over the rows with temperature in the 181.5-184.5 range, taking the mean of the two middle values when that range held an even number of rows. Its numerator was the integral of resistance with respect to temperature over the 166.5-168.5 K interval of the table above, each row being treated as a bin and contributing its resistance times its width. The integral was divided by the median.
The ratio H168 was 1.5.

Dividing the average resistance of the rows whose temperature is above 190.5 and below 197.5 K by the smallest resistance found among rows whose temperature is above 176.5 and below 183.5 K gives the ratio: 1.21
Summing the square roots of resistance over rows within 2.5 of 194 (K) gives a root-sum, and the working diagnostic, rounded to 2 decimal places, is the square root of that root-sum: 9.17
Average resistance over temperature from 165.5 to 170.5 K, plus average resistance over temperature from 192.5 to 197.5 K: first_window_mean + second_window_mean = 483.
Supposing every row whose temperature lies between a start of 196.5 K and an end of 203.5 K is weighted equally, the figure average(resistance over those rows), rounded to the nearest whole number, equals 298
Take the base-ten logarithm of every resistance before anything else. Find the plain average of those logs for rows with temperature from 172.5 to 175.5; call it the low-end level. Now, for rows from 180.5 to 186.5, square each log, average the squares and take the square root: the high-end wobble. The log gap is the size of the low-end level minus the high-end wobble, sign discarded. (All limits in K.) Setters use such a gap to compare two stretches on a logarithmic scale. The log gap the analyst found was 0.06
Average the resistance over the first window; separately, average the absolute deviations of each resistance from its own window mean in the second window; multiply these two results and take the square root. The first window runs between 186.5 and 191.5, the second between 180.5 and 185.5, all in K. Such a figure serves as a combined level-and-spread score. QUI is 28.2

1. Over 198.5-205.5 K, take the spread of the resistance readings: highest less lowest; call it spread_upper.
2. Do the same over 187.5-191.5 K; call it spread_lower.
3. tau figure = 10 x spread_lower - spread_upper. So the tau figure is 135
